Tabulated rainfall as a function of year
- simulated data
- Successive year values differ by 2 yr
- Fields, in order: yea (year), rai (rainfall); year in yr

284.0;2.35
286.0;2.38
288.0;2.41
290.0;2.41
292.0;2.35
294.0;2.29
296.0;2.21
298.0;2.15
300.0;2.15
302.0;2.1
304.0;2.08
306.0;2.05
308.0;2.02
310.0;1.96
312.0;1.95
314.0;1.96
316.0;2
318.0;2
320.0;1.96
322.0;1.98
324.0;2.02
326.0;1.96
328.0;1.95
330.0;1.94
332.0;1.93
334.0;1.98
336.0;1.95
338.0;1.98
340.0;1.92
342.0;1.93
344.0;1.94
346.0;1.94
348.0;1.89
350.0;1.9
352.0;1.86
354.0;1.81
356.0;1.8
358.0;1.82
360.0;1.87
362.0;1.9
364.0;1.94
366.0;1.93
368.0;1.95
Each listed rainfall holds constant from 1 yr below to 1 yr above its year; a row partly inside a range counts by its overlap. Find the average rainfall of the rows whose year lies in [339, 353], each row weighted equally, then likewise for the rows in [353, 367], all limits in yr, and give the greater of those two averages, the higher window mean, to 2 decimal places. 1.91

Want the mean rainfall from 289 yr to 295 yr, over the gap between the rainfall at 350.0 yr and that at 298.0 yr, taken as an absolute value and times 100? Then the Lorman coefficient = 940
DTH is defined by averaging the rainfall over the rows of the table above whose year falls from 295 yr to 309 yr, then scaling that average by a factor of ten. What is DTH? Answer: 21.1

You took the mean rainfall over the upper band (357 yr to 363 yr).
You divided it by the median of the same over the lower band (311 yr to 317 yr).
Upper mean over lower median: 0.95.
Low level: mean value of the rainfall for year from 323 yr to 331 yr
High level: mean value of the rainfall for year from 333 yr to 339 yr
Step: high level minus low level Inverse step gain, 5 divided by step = 2000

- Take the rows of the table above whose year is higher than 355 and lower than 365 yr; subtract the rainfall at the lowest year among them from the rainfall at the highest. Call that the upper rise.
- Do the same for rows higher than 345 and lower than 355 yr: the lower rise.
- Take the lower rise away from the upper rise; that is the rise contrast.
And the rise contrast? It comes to 0.27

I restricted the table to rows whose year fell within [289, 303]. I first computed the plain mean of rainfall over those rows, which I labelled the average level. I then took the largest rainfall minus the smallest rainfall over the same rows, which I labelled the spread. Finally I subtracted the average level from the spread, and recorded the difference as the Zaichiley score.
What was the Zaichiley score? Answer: -1.93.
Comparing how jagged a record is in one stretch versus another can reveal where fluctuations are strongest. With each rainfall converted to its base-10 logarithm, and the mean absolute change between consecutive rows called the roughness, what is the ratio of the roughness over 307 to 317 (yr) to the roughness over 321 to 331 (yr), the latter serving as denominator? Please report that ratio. 1.0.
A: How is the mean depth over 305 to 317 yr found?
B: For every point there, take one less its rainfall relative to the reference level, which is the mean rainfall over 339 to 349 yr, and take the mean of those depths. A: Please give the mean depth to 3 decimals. -0.034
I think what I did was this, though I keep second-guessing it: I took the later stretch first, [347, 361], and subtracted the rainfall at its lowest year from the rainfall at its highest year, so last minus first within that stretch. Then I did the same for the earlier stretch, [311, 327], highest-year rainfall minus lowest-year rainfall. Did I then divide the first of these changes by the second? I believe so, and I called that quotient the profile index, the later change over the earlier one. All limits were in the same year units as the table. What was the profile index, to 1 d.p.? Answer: -2.0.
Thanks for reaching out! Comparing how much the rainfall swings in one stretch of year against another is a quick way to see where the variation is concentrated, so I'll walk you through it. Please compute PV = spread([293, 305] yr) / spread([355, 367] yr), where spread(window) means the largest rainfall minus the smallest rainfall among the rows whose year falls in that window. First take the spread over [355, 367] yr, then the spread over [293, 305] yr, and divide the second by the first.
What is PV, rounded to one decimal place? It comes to 1.5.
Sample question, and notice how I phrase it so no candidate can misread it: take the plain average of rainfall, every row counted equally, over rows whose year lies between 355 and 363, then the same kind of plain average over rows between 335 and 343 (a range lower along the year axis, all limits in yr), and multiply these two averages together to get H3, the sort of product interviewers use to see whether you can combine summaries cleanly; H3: 3.59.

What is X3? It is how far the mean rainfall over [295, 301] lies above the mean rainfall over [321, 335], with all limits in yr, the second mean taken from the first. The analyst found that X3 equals 0.20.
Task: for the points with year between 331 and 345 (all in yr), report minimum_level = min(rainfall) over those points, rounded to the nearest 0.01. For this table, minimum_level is 1.92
